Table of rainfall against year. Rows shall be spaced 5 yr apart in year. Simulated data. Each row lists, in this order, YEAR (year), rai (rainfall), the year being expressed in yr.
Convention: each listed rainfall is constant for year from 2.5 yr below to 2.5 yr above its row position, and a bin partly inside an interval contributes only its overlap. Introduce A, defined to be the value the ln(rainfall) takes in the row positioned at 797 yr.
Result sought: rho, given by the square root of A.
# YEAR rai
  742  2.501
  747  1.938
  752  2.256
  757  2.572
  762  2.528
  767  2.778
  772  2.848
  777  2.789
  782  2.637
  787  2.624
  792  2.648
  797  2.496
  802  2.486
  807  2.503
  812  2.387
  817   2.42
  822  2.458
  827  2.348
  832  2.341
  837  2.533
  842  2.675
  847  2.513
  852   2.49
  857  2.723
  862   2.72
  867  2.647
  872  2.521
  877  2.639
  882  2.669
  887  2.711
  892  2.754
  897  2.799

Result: 0.96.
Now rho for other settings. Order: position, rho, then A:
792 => 0.99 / 0.97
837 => 0.96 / 0.93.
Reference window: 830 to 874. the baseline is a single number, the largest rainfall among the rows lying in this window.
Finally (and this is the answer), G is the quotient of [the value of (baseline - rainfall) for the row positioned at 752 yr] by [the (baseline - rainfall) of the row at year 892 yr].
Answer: -15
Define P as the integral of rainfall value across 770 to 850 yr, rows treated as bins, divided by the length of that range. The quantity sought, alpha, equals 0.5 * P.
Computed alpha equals 1.27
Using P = 2.54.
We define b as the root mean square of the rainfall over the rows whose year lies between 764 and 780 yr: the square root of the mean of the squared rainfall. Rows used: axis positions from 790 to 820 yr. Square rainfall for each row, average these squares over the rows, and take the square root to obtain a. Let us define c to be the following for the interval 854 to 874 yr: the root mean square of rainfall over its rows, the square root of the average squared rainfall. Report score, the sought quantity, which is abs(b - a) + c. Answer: 2.97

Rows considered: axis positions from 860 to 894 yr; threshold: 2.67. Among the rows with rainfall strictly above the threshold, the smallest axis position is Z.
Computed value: 862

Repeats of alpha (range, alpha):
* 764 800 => 1.34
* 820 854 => 1.24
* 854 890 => 1.33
